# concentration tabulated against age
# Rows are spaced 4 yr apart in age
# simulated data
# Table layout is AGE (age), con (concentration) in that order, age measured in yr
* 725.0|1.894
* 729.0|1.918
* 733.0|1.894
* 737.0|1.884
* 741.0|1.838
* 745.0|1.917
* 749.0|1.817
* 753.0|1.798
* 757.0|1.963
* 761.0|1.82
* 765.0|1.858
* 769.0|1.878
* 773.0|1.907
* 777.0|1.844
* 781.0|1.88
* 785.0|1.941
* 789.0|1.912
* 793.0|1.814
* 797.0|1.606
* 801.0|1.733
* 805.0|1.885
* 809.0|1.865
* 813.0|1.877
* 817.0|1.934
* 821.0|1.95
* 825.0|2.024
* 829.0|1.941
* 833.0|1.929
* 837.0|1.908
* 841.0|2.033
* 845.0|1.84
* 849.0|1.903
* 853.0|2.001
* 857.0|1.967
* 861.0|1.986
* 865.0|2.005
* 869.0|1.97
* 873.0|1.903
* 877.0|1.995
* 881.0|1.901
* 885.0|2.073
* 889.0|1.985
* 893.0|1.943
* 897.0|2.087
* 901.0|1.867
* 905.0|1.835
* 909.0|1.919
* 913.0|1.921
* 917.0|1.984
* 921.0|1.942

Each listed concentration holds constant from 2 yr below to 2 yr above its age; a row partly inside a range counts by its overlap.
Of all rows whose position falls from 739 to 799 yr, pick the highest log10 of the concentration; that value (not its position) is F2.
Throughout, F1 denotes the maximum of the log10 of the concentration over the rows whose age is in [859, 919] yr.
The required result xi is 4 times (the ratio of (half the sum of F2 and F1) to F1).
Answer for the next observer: 3.83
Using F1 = 0.320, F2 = 0.293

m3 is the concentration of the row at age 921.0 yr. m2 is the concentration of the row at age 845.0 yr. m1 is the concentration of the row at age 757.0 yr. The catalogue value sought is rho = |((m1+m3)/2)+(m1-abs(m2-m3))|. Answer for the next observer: 3.81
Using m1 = 1.963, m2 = 1.84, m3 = 1.942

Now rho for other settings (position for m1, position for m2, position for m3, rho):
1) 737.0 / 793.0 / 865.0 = 3.64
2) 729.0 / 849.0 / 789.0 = 3.82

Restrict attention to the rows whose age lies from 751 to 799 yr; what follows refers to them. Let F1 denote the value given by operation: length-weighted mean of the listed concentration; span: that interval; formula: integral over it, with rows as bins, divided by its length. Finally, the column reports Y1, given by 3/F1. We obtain 1.62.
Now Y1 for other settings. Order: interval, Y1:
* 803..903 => 1.54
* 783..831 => 1.60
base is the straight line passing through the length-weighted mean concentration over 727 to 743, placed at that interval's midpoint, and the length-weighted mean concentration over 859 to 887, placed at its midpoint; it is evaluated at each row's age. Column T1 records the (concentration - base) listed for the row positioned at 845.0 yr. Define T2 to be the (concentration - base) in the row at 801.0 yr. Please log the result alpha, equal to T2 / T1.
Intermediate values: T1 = -0.117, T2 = -0.19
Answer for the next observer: 2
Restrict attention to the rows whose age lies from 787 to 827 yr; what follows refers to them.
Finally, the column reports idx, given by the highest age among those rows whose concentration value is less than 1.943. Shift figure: 817.0 yr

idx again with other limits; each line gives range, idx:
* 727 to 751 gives 749.0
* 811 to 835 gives 833.0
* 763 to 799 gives 797.0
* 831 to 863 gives 849.0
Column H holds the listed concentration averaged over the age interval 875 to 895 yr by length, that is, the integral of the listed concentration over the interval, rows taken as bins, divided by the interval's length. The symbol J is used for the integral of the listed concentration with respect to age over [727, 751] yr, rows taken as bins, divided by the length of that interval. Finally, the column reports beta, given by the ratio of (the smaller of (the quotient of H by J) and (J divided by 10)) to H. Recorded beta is 0.0949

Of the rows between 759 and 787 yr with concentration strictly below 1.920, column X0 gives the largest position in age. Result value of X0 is 781.0 yr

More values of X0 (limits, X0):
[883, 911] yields 909.0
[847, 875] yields 873.0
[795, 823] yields 813.0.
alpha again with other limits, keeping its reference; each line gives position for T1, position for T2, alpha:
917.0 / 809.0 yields 3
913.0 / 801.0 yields 2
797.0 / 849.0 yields 0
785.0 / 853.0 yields 2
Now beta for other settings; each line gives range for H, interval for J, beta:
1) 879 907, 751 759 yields 0.0961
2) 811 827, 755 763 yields 0.0972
